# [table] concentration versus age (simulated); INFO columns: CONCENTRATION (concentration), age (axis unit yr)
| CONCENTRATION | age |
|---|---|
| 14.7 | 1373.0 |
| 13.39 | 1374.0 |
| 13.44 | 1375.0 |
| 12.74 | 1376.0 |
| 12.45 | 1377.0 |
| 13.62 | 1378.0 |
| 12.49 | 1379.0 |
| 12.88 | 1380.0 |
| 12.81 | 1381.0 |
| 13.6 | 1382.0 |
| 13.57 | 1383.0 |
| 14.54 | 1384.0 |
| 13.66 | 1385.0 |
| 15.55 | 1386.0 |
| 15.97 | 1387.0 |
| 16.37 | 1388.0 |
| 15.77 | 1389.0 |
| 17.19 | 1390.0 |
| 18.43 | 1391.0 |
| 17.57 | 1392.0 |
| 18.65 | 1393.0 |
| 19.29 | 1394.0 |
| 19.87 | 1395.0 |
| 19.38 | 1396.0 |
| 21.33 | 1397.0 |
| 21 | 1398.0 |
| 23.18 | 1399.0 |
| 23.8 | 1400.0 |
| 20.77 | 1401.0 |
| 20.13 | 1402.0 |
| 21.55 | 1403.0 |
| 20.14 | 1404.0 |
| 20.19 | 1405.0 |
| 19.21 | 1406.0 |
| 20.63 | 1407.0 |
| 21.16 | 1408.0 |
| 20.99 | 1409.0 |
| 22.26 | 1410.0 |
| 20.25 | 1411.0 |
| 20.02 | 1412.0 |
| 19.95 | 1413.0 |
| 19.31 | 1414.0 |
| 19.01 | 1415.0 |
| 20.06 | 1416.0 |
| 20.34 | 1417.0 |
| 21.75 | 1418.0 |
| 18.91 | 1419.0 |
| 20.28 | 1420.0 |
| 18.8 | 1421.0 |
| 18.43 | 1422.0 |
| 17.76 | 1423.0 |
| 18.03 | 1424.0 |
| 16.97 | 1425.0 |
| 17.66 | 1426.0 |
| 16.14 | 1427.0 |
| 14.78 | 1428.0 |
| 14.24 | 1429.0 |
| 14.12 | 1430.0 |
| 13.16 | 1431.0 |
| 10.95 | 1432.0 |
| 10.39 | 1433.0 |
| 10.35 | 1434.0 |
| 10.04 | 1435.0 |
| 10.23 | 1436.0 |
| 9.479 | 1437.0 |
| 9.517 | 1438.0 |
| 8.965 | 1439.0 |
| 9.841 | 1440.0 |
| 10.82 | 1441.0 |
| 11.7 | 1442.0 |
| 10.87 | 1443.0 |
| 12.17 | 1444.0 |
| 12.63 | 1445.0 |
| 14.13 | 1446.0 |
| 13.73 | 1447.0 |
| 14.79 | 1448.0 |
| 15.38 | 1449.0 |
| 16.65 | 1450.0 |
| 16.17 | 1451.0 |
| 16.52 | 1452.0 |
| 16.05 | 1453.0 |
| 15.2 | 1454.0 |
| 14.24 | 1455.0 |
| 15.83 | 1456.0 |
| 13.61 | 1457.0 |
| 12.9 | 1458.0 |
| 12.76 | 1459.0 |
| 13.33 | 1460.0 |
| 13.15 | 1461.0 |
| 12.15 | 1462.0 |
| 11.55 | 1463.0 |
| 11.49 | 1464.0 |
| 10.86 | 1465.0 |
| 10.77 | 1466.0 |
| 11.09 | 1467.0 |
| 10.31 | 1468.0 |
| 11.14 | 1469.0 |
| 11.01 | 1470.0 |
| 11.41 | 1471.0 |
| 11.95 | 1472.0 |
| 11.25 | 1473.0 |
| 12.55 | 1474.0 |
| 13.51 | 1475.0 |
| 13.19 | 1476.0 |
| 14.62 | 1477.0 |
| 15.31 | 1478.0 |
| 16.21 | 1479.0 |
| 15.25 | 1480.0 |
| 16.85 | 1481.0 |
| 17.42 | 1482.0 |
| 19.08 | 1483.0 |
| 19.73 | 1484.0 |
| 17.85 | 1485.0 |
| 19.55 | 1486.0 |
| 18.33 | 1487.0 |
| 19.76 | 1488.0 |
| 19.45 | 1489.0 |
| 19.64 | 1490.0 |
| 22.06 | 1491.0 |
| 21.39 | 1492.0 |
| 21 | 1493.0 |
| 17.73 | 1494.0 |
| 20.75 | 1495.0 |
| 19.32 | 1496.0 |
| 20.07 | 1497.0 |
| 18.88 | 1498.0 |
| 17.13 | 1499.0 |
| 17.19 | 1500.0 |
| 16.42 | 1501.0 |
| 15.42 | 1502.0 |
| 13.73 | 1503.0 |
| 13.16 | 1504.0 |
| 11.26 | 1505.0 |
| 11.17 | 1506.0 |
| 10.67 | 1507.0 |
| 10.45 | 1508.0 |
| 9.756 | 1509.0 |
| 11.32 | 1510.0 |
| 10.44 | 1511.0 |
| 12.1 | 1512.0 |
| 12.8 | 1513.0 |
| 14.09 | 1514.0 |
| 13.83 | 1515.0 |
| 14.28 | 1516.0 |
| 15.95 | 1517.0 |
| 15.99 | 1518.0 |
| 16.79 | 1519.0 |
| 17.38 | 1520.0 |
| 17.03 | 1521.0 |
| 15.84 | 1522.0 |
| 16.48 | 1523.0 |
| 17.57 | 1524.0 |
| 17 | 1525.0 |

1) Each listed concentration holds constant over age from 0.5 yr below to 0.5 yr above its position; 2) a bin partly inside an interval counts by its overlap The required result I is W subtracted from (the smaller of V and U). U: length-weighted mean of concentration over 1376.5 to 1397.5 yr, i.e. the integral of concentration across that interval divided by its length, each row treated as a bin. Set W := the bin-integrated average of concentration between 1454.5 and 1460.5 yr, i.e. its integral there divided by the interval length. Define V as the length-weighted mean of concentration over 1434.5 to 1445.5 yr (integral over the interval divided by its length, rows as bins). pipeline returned -3.2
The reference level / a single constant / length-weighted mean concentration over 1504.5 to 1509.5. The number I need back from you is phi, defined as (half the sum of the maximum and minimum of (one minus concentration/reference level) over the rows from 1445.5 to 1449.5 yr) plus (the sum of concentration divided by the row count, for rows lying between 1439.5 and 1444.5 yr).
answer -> 11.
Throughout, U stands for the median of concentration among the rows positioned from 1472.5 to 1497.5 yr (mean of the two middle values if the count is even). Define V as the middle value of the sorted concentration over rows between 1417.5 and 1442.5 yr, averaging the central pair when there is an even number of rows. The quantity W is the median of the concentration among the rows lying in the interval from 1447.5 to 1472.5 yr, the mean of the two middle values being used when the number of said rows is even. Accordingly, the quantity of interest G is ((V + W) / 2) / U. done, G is 0.7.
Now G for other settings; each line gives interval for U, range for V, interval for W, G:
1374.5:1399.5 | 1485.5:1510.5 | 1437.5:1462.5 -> 1.0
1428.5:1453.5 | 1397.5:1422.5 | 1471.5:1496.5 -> 1.6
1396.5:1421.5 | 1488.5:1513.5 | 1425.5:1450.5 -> 0.7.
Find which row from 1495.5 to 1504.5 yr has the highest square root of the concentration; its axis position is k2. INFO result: 1497.0 yr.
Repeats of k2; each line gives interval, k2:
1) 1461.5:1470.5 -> 1462.0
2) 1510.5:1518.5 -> 1518.0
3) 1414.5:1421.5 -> 1418.0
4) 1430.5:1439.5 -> 1431.0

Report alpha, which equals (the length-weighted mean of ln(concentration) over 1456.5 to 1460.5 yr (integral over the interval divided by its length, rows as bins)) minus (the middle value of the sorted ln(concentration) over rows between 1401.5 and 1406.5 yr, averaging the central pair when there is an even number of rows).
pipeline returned -0.43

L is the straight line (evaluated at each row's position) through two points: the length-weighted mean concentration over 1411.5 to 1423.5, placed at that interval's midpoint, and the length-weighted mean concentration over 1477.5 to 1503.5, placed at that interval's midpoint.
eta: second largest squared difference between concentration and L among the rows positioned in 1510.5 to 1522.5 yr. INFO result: 34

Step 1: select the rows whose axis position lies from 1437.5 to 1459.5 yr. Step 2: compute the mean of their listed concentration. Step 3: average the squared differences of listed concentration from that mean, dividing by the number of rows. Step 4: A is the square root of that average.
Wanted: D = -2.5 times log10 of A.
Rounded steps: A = 2.3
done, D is -0.91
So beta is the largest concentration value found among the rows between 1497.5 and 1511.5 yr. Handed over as 18.88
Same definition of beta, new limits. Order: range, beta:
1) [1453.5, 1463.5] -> 15.83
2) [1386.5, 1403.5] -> 23.8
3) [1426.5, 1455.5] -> 16.65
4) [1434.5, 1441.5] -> 10.82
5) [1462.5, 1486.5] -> 19.73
